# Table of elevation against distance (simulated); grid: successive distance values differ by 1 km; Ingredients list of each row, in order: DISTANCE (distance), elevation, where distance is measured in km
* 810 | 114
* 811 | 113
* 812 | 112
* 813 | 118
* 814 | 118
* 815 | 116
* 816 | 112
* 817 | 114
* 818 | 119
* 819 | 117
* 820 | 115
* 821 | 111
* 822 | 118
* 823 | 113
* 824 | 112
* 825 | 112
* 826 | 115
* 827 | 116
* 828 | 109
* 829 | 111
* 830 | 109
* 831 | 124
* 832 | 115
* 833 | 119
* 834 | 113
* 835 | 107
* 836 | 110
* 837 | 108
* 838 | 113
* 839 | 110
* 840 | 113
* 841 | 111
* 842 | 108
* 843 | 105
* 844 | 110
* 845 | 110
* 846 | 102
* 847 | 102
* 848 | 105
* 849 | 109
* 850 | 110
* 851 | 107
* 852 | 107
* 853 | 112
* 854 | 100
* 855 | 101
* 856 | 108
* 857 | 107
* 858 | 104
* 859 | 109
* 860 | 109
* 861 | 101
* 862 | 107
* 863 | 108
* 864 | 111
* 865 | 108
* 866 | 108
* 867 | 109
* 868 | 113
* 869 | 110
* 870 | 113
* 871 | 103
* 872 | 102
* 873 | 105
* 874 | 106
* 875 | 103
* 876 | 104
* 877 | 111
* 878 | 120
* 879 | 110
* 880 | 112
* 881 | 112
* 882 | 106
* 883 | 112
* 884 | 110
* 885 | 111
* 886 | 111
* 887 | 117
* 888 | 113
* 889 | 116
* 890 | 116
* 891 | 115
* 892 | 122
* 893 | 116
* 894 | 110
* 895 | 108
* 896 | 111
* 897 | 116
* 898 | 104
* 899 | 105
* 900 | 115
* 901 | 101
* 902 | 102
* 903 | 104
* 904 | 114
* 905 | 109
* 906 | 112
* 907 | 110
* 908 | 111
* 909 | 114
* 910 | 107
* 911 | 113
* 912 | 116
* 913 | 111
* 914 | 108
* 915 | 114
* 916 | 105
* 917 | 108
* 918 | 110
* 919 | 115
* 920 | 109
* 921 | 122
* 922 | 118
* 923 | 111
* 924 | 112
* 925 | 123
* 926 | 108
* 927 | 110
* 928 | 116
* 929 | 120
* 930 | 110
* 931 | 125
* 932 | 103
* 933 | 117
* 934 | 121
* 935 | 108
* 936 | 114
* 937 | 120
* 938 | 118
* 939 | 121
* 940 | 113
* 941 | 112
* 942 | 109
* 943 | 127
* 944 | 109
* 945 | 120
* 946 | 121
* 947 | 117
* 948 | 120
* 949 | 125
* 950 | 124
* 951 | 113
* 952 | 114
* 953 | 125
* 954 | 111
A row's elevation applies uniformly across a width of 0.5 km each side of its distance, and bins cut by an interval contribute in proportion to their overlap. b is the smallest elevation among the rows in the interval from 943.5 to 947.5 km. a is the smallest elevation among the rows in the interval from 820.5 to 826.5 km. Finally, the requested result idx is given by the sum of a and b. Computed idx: 220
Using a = 111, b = 109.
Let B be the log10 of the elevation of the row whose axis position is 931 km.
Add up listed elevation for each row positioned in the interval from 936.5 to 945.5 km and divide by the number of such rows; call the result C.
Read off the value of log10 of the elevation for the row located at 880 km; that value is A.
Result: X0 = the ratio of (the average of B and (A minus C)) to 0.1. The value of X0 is -562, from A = 2.05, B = 2.10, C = 117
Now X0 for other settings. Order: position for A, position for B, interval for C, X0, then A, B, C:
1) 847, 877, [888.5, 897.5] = -552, 2.01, 2.05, 114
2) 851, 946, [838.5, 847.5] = -519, 2.03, 2.08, 108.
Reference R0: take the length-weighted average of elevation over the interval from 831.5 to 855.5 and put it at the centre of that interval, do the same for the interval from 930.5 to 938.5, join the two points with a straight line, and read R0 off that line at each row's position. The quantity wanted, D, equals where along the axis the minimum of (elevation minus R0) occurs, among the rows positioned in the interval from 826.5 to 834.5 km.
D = 830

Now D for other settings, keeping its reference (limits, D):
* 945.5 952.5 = 951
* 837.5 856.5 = 854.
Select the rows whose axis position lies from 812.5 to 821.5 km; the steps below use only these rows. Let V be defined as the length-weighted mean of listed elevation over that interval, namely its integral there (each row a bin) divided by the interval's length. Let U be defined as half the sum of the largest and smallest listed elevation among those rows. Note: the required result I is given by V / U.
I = 1.00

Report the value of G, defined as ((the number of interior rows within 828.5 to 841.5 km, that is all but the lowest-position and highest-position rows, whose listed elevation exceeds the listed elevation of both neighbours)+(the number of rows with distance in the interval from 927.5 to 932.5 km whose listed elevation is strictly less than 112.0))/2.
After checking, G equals 3.5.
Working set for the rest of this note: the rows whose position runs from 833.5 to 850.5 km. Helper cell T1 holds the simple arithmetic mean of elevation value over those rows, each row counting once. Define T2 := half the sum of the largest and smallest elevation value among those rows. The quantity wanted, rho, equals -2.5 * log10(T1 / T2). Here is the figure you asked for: -0.011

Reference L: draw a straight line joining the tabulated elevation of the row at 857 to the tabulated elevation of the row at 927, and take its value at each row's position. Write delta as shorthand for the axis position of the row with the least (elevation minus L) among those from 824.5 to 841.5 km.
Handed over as 835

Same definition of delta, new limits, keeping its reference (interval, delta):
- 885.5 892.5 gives 886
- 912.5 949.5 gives 932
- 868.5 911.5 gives 901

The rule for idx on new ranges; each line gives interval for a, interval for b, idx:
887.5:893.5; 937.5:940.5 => 226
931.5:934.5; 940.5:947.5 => 212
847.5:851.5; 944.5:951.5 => 218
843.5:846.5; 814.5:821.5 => 213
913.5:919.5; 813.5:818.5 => 217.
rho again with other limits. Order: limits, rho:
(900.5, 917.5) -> -0.009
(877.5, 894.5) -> 0.005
